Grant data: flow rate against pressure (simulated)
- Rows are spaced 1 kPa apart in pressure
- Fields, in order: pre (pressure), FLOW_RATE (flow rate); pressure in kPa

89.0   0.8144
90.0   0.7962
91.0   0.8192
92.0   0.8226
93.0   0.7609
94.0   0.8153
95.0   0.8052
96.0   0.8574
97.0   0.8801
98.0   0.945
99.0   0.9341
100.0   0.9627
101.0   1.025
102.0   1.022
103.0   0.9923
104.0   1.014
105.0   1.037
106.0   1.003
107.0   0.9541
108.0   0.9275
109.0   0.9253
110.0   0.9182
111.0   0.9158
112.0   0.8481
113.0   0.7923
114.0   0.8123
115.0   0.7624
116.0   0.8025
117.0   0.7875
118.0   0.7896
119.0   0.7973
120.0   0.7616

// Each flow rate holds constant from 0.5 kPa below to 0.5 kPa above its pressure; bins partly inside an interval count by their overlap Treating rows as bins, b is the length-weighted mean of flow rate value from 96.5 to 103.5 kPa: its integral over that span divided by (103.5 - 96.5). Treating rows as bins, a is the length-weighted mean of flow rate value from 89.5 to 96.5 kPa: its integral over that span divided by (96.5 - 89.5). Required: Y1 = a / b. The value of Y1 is 0.84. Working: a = 0.81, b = 0.97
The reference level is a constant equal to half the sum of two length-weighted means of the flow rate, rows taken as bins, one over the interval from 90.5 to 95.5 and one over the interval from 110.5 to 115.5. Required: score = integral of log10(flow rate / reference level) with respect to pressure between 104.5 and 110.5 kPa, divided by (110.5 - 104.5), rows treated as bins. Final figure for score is 0.07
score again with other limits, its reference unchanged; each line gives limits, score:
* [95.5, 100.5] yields 0.05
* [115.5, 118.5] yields -0.01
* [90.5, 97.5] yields 0.00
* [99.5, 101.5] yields 0.09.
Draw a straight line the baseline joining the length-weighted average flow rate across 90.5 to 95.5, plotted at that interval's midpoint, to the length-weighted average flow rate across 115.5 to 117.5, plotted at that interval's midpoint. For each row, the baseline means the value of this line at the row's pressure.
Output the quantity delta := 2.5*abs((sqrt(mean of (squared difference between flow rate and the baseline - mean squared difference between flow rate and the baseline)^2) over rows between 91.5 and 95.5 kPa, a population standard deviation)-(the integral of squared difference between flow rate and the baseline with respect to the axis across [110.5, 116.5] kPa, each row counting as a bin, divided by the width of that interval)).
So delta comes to 0.01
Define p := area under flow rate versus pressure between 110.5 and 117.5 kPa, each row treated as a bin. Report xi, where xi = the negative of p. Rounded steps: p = 5.7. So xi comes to -5.7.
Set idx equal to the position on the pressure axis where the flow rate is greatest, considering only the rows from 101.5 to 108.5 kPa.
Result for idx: 105.0 kPa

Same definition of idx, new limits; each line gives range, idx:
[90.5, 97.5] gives 97.0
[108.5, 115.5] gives 109.0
